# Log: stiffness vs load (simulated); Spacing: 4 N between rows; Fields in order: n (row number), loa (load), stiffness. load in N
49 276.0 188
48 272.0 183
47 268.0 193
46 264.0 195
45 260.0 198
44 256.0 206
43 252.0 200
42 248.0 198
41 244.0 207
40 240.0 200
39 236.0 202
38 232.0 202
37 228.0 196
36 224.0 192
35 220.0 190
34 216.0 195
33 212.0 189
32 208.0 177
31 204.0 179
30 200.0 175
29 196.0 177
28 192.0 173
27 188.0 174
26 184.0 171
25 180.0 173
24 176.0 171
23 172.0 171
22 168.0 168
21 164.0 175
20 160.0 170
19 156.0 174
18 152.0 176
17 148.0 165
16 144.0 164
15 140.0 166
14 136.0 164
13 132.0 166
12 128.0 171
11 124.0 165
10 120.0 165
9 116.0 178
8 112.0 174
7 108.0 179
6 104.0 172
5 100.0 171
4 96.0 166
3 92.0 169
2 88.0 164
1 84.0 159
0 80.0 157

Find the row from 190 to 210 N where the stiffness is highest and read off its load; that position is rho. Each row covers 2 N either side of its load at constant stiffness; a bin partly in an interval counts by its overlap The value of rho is 204.0 N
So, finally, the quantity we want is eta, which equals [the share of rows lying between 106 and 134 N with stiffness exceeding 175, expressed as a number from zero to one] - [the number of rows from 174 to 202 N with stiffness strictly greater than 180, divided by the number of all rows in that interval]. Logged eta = 0.3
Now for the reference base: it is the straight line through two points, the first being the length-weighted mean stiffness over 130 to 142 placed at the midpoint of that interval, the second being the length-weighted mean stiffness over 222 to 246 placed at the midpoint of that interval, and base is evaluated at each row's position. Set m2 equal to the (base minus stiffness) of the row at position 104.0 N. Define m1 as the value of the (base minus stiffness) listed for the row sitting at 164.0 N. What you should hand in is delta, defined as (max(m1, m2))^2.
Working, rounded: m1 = 0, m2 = -18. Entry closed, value 0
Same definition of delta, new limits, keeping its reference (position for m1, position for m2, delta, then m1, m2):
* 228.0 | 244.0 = 3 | 2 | -4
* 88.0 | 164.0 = 0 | -16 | 0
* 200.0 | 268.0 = 354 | 13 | 19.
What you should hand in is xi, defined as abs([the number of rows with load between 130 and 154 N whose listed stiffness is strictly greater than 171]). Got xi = 1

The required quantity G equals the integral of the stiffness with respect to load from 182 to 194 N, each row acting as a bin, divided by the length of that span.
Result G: 173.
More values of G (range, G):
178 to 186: 172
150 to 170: 173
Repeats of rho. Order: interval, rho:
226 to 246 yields 244.0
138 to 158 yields 152.0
